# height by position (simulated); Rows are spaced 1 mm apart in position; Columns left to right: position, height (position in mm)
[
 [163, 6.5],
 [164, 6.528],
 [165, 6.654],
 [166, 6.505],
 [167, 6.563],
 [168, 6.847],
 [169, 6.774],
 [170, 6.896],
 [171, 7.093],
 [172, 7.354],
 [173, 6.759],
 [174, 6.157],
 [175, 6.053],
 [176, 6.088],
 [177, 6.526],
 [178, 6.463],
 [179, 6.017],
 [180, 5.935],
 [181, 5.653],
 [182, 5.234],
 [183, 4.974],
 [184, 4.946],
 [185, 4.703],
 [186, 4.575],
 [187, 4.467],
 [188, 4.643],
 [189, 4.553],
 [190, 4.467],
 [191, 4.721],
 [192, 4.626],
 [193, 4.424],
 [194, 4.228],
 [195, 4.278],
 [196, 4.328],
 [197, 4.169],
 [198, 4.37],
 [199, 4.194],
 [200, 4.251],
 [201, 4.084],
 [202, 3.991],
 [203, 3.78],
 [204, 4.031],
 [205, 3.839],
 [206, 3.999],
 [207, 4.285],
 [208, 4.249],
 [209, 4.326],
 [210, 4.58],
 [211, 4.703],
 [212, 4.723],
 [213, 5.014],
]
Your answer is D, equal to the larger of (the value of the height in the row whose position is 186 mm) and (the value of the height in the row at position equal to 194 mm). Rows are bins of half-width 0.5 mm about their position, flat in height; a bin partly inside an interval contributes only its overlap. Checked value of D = 4.6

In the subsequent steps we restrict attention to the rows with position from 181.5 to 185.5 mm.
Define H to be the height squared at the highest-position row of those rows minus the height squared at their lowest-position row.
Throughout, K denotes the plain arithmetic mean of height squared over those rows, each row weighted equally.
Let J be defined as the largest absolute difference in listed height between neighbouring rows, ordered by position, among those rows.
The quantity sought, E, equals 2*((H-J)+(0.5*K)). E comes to 14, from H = -5.3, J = 0.26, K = 24.7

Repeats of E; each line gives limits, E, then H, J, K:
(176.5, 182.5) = 5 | -15.2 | 0.45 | 35.9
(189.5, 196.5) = 17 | -1.2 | 0.25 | 19.7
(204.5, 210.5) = 30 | 6.2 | 0.29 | 17.8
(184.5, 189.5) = 18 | -1.4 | 0.18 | 21.1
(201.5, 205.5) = 12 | -1.2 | 0.25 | 15.3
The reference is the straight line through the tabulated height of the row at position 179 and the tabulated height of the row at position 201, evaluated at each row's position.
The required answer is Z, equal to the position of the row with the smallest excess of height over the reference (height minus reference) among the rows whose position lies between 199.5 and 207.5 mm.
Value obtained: 203 mm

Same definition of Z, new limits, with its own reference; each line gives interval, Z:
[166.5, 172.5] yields 167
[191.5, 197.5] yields 194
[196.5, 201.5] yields 197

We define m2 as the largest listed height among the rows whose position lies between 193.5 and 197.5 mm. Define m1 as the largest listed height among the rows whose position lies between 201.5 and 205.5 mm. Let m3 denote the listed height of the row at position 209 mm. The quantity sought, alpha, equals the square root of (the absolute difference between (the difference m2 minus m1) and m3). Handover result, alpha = 2.01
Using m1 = 4.031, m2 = 4.328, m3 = 4.326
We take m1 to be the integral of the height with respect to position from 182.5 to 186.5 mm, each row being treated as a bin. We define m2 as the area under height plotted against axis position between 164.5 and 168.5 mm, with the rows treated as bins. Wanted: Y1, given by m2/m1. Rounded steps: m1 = 19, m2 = 26.6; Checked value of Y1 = 1.38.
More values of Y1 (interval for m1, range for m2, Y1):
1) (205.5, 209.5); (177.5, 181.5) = 1.43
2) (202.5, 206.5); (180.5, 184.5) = 1.33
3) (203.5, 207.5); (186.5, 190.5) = 1.12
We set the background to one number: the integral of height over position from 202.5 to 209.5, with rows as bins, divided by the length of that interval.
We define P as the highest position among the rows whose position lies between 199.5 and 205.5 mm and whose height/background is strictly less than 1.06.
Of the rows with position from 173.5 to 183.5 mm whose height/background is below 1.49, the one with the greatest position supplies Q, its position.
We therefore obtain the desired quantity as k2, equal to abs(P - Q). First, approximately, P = 205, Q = 183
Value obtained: 22 mm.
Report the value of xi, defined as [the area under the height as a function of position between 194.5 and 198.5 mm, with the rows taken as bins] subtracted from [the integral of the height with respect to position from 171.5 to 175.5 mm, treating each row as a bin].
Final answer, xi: 9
